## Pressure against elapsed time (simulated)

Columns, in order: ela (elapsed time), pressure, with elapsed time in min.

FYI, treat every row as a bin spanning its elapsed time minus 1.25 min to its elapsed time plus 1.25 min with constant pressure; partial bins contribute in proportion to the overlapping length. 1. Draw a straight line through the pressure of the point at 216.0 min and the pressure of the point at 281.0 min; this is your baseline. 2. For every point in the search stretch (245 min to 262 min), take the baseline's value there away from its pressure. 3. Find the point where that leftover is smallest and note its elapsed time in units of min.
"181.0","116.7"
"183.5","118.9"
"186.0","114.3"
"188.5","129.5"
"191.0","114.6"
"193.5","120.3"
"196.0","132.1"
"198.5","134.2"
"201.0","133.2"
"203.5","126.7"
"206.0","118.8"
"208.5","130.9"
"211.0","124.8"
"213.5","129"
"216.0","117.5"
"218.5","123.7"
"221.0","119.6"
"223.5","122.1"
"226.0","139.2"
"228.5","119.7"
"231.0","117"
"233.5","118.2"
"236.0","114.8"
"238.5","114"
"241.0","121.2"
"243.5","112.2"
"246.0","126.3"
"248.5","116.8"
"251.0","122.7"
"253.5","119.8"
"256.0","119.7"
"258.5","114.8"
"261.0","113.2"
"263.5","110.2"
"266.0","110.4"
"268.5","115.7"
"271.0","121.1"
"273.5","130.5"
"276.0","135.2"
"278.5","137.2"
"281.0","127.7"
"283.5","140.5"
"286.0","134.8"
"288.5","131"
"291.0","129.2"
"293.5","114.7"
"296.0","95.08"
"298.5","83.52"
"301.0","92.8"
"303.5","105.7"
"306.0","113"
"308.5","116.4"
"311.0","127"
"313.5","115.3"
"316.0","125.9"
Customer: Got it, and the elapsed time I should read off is 261.0 min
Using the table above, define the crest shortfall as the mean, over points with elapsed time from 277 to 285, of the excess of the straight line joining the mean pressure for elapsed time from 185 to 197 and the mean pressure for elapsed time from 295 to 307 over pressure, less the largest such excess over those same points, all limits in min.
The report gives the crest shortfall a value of -7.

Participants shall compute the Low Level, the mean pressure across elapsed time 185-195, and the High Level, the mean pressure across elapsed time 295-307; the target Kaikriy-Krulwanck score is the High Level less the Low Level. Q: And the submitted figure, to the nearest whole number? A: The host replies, -22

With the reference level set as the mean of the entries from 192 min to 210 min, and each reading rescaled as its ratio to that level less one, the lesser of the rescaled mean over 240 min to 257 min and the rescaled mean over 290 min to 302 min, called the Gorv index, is -0.20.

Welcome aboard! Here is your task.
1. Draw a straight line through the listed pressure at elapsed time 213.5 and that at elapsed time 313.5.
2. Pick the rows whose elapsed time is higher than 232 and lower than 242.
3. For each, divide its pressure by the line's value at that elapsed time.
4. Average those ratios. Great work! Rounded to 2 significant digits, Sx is 0.93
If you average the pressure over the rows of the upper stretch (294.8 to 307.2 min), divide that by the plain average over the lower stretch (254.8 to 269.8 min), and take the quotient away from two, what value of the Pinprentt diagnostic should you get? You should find 1.14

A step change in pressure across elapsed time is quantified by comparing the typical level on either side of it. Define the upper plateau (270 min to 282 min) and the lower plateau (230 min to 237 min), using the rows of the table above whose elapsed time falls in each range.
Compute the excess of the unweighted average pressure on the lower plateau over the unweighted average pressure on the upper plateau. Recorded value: -14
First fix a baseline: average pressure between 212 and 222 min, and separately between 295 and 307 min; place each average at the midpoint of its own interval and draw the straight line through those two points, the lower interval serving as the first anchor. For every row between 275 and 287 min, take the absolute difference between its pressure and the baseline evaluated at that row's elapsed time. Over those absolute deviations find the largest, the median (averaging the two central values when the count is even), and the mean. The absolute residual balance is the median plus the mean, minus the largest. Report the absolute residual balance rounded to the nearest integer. 26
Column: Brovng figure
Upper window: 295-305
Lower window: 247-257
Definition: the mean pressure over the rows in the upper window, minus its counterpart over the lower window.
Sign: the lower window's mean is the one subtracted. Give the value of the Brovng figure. -25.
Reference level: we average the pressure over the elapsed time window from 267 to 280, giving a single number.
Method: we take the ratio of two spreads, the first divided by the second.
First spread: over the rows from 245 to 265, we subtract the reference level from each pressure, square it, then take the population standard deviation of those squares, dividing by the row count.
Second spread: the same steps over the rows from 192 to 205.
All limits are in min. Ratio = 5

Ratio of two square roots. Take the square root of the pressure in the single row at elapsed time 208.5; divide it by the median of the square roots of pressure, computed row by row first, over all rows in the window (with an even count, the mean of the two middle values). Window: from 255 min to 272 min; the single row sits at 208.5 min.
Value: 1.07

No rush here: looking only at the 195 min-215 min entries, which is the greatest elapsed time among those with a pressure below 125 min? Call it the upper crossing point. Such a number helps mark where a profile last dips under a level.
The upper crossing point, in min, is 211.0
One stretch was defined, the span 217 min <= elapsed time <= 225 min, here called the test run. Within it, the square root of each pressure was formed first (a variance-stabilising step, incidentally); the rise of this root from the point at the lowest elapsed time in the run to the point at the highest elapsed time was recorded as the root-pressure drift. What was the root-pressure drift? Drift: -0.1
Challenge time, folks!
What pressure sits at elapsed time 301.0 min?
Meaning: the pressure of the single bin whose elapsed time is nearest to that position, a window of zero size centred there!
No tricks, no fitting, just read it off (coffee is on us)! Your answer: 92.8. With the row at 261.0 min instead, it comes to 113.2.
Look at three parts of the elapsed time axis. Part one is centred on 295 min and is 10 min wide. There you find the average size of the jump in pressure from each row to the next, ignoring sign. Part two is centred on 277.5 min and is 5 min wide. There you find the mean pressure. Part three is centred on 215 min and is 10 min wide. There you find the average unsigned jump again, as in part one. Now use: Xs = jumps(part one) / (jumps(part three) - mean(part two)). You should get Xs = -0.118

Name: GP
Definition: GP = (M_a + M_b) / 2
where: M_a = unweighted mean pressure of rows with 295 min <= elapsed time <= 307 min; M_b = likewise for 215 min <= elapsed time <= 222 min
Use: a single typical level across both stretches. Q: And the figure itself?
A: 109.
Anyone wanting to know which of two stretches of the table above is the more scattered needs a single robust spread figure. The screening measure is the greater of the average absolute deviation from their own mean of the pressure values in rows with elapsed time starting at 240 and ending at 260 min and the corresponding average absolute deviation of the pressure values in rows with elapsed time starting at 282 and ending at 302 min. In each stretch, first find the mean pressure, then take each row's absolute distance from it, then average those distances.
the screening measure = 19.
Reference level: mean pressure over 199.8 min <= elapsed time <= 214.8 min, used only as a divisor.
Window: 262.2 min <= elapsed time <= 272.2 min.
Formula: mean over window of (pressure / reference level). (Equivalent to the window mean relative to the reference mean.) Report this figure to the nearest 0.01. 0.90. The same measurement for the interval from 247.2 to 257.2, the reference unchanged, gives 0.94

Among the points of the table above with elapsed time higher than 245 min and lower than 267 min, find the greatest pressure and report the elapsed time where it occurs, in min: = 246.0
